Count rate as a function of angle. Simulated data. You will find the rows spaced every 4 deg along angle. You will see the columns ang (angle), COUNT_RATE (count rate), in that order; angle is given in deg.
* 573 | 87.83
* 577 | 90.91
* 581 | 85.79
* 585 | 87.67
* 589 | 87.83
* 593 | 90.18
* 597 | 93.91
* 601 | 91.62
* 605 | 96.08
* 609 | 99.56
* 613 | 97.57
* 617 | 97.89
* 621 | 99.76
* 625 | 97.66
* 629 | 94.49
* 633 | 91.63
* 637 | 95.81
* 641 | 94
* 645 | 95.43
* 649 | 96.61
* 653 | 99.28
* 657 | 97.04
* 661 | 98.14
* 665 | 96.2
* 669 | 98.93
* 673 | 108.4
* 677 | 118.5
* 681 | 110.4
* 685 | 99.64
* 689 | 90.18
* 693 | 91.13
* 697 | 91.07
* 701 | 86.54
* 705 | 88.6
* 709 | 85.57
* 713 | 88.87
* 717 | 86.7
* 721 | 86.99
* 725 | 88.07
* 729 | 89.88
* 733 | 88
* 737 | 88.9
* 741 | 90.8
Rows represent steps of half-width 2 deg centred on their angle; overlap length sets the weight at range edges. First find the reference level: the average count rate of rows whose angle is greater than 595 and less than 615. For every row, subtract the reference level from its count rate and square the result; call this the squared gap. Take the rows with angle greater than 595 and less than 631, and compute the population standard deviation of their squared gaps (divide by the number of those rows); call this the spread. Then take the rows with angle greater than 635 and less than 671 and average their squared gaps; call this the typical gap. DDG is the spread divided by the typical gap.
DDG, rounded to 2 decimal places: 1.67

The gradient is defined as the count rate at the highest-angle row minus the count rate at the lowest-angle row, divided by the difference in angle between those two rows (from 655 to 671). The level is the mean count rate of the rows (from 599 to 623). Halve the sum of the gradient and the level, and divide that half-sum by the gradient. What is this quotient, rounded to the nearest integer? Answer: 309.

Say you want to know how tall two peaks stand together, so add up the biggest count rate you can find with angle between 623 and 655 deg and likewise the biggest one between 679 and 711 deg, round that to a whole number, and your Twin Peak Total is 210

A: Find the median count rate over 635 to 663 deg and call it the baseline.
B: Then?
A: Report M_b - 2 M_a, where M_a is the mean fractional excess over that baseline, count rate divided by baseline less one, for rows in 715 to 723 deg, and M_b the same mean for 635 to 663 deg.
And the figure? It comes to 0.20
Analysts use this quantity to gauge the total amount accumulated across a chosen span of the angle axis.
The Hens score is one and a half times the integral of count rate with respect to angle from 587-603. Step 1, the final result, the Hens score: 2181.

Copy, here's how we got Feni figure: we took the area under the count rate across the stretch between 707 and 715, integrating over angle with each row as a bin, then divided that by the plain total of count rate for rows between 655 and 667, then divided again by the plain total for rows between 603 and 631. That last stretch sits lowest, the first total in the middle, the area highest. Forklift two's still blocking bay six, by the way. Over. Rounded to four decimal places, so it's 0.0035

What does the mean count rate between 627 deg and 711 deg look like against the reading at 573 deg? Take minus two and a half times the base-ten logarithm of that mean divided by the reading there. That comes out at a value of -0.10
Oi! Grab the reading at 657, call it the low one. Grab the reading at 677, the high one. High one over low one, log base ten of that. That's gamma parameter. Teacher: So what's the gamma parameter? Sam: 0.087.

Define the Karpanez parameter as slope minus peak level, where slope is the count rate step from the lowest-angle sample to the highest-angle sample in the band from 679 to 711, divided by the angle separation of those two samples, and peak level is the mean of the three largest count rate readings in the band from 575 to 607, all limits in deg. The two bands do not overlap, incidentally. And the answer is -94.8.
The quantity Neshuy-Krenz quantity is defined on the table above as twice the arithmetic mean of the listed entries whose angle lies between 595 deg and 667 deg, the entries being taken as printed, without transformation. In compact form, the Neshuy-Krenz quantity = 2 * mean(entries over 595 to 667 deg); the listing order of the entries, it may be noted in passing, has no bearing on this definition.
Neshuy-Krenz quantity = 193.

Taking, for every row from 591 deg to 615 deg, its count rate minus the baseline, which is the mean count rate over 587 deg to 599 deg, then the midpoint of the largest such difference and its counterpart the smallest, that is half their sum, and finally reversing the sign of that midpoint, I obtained -4.2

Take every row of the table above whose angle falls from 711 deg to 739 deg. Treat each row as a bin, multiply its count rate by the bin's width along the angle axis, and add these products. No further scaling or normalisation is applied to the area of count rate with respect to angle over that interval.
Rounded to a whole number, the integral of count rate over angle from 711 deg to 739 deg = 2470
